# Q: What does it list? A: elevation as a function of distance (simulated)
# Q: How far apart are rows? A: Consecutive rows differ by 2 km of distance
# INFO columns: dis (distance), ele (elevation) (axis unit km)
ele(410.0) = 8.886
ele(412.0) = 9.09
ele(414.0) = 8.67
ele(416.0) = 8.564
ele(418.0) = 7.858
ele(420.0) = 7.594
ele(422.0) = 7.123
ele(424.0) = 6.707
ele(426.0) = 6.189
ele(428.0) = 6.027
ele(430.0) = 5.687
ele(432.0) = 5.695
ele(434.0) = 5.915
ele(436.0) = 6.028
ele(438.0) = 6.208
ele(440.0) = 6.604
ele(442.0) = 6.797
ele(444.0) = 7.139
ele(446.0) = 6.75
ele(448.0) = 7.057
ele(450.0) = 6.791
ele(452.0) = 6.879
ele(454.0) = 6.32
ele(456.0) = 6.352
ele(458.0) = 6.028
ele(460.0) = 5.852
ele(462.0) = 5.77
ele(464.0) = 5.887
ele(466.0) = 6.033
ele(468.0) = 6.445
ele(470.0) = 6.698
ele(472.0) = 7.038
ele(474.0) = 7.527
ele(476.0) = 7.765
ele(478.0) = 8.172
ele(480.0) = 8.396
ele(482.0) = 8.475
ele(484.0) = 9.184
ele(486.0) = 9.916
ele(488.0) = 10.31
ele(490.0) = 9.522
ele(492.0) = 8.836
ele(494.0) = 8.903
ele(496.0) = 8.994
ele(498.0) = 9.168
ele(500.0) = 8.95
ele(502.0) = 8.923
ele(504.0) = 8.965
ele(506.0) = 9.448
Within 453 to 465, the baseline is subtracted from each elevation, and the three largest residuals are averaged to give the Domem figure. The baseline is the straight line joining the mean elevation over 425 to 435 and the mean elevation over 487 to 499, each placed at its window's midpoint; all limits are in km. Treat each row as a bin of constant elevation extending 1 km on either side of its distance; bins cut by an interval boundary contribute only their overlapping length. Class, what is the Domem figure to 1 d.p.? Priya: -1.1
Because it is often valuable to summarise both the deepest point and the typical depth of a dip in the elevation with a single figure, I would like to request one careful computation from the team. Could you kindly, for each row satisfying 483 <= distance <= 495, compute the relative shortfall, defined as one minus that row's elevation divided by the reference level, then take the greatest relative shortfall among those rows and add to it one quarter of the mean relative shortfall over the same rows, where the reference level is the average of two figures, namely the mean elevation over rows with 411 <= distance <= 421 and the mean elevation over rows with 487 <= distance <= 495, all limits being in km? 0.0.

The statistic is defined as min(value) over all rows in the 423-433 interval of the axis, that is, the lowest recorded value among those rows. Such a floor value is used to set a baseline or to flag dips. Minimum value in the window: 5.687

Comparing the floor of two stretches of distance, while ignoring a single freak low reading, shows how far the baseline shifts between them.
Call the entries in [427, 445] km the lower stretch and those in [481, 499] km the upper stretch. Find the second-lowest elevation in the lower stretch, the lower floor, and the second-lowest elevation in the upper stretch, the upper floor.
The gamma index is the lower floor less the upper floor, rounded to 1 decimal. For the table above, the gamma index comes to -3.1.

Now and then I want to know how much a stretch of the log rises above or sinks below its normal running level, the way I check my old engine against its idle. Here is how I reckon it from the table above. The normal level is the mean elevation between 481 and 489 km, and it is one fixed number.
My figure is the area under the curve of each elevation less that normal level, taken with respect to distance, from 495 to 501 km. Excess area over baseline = -3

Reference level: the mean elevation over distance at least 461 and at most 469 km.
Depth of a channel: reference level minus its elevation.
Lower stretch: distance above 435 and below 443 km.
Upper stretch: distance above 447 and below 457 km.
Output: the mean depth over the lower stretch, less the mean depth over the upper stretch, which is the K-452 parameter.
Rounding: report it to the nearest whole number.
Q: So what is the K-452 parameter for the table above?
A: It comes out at 0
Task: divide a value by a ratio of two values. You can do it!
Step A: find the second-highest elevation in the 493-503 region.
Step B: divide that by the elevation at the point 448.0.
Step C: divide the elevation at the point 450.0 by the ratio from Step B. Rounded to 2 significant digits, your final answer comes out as 5.3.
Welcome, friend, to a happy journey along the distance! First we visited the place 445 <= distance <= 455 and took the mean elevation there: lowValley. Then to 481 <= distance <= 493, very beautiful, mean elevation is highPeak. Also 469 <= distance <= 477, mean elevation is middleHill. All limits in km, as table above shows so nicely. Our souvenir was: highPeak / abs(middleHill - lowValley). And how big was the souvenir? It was 19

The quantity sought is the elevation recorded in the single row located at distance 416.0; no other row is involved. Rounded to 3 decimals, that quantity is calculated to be 8.564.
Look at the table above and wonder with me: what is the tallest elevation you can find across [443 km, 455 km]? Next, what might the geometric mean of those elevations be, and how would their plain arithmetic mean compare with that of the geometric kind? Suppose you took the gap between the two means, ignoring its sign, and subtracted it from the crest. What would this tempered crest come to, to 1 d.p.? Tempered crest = 7.1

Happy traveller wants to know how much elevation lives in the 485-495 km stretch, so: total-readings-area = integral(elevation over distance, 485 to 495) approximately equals 95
